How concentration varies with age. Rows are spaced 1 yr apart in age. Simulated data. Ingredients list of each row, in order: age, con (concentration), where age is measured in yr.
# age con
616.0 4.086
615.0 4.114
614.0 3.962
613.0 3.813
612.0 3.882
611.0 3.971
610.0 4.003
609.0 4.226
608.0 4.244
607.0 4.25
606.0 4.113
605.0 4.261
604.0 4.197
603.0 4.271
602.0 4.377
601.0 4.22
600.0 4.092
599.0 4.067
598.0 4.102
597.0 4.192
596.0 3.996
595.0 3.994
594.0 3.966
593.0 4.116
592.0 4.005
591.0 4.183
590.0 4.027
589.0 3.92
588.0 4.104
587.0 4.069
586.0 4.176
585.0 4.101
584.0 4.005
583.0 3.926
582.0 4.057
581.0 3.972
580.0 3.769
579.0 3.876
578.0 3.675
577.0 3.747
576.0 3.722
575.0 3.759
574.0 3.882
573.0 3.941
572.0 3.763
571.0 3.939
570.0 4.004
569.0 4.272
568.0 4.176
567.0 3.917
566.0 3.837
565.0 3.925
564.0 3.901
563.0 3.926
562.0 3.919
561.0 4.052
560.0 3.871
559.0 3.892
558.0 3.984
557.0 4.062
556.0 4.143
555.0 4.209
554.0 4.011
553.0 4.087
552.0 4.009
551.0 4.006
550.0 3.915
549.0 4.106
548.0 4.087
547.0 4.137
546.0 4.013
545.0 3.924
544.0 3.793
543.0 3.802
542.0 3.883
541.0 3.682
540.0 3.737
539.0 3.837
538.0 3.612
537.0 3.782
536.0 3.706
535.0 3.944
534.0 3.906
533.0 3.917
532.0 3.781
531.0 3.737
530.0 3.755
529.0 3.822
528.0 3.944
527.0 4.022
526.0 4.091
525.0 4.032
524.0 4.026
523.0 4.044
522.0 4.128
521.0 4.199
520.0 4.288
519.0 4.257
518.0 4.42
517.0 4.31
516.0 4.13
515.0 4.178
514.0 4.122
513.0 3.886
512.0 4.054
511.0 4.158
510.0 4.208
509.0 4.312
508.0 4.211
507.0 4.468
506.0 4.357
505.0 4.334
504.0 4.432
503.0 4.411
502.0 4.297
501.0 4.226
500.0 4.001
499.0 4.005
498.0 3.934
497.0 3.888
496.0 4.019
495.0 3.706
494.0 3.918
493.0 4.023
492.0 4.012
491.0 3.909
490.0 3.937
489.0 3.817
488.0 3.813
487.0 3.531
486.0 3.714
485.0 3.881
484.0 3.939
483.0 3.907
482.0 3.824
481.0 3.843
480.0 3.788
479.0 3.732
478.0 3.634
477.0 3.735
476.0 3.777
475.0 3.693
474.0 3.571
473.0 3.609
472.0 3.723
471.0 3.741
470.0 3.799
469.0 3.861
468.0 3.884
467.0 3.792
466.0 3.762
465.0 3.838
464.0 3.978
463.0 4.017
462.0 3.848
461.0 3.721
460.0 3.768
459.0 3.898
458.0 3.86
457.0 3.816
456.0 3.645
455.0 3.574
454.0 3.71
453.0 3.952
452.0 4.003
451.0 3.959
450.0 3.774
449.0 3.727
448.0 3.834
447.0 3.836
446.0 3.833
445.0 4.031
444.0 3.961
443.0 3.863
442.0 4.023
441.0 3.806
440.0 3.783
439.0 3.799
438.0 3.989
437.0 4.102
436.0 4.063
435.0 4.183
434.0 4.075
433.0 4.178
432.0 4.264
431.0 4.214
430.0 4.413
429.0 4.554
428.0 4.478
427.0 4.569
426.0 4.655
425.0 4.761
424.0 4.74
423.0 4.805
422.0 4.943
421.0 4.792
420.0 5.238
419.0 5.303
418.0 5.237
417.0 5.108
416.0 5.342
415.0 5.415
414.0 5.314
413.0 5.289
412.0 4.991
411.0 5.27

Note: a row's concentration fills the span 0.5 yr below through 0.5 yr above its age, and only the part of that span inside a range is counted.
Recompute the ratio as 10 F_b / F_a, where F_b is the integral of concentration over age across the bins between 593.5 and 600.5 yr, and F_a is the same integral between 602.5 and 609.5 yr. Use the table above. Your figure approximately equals 9.6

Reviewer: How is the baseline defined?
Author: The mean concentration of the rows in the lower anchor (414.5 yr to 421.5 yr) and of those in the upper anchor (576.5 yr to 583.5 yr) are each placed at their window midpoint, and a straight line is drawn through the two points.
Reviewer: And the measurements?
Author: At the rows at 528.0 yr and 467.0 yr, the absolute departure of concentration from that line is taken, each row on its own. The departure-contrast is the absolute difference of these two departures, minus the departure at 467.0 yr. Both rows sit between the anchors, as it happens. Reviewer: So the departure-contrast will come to -0.3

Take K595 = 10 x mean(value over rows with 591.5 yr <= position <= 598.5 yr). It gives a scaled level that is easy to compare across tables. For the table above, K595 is 40.5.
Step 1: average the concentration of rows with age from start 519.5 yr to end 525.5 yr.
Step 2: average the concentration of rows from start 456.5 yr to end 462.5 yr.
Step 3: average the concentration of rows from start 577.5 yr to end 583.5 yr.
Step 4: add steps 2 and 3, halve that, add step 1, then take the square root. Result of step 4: 2.82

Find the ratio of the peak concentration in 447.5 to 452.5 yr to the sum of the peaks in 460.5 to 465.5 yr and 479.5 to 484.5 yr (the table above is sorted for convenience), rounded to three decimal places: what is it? 0.503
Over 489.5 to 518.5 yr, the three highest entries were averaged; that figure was 4.44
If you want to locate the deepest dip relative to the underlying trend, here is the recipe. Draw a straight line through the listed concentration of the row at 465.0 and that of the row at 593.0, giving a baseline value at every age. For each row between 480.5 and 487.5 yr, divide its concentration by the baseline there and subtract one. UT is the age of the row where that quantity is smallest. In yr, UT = 487.0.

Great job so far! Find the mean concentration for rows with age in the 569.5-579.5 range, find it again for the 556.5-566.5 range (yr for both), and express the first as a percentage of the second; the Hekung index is 97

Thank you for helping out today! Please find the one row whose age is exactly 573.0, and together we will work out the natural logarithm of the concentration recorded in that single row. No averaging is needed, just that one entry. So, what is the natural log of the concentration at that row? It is 1.37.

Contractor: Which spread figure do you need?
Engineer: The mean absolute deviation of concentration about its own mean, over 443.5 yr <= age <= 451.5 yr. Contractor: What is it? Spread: 0.086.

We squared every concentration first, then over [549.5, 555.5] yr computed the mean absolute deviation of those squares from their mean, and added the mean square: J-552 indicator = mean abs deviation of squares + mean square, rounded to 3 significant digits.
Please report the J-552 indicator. 16.9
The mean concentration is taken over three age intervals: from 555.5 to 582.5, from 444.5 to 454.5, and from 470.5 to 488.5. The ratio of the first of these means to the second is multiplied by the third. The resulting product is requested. 3.8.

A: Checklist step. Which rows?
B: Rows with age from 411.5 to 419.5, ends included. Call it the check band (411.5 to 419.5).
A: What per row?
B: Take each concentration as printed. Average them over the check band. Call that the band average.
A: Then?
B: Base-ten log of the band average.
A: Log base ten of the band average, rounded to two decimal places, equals 0.72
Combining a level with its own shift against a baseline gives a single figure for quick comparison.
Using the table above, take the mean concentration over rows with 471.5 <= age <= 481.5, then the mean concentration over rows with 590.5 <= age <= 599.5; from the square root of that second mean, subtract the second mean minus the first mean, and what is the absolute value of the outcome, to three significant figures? 1.66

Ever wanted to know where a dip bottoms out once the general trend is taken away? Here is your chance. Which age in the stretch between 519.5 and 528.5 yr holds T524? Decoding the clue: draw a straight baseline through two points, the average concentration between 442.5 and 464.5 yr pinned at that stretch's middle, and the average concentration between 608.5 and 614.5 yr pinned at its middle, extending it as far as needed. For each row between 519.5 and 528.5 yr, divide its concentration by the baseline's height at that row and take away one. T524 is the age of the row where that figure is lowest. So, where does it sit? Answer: 528.0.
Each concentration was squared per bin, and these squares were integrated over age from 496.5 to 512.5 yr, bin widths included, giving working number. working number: 284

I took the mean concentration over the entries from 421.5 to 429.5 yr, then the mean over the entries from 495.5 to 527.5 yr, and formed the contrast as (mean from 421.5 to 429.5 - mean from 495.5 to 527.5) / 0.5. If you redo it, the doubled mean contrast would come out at 1.0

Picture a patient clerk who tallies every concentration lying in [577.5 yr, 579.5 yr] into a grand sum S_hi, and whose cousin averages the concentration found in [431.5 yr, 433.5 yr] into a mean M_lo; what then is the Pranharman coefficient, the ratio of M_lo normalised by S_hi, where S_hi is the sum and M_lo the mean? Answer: 0.56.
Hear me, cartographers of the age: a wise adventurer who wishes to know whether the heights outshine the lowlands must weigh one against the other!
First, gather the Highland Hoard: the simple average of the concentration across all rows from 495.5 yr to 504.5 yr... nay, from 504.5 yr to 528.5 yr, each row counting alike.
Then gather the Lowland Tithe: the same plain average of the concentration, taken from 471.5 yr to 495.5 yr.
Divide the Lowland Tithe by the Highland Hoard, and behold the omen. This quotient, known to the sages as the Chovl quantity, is 0.91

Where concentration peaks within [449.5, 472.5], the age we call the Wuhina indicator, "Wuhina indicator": 463.0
